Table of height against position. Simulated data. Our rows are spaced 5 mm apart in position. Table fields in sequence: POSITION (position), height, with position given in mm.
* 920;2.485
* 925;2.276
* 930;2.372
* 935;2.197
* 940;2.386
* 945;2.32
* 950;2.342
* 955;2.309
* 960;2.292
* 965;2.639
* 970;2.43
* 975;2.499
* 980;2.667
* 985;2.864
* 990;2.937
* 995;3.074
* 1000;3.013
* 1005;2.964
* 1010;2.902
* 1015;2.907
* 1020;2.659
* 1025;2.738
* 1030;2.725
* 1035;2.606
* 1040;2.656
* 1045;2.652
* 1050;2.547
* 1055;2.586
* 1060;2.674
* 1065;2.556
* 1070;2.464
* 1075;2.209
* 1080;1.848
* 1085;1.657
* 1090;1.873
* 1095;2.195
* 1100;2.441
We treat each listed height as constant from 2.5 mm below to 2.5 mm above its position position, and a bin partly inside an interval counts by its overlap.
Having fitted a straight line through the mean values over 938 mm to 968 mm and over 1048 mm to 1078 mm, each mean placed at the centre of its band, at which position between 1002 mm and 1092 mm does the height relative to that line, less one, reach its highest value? 1005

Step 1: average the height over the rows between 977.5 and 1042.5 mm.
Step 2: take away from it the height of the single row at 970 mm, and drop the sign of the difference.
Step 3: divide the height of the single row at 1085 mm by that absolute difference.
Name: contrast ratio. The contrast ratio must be 4.2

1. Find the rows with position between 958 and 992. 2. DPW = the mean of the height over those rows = 2.6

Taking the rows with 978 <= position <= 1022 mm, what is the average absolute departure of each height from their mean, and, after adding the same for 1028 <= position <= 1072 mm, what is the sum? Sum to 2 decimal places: 0.17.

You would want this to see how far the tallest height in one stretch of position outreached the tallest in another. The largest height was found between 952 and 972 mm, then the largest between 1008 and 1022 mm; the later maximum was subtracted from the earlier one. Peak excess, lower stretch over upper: -0.3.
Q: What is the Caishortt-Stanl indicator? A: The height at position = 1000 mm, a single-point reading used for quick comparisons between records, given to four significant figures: 3.013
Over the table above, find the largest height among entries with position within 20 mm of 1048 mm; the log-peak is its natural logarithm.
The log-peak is 1.00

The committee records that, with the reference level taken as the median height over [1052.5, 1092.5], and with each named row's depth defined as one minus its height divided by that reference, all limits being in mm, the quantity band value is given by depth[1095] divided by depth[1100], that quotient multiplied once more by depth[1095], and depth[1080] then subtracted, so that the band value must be -0.3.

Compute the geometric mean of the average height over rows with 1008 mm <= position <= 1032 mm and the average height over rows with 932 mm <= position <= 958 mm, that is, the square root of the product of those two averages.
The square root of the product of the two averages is 2.54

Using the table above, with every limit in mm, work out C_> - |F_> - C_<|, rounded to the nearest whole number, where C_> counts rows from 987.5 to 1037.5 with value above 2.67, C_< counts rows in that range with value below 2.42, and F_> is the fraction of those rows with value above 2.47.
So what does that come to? 7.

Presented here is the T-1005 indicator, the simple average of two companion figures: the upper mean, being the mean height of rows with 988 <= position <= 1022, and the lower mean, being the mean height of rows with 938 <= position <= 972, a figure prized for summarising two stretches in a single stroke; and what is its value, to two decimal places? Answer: 2.66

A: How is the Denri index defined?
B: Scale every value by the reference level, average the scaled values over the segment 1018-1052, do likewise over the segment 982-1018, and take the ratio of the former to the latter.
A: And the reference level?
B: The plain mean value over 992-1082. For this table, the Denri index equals 0.90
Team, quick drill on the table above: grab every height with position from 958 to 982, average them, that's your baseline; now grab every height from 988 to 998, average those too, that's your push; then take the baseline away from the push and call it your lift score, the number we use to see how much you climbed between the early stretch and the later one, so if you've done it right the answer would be 0.50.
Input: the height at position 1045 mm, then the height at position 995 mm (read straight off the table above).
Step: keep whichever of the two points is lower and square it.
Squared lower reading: 7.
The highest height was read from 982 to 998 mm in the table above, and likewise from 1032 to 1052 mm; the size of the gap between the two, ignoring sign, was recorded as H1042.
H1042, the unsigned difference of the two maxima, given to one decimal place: 0.4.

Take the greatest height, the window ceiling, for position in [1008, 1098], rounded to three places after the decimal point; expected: 2.907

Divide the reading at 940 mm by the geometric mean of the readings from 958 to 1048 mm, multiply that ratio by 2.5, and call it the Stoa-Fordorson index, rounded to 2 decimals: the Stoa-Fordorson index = 2.19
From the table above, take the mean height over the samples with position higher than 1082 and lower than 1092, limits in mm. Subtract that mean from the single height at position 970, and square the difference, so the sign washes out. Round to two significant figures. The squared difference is 0.44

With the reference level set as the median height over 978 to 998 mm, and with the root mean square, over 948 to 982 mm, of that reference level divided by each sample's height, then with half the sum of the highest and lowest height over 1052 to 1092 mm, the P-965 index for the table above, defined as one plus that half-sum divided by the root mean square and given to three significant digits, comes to 2.82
